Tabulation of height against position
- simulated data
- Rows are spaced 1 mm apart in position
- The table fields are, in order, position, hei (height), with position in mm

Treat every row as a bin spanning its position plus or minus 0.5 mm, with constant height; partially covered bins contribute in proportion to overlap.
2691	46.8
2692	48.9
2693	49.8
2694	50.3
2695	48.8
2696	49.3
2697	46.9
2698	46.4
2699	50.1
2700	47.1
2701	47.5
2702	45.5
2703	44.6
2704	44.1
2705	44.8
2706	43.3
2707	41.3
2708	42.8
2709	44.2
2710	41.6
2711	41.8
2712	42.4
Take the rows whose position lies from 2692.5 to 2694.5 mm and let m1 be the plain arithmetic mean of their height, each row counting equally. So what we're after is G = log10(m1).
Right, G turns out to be 1.70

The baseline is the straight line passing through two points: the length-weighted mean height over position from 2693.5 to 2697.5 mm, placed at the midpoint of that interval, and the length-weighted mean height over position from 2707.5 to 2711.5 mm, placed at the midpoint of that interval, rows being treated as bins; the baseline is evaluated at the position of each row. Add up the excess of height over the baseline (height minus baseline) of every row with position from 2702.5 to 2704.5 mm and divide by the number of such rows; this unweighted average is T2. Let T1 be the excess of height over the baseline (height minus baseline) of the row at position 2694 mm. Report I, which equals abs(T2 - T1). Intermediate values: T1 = 0.8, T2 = -0.9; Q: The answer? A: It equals 1.73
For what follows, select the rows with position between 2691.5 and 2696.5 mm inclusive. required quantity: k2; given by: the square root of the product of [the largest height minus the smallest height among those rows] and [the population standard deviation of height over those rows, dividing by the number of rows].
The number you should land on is 0.9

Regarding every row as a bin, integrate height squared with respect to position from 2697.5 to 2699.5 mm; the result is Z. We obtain 4663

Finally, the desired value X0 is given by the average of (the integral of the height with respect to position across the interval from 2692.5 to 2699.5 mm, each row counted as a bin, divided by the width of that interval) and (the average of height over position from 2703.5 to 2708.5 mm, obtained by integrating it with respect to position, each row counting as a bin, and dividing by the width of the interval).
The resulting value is 46.0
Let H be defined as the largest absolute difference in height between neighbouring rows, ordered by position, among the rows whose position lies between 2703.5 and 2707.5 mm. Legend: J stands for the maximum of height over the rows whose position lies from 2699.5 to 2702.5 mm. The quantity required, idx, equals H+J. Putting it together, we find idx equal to 49.5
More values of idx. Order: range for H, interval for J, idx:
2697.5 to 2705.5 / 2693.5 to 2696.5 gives 54.0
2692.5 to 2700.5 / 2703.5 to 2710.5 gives 48.5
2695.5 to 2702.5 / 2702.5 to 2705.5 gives 48.5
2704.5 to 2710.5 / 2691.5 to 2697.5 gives 52.9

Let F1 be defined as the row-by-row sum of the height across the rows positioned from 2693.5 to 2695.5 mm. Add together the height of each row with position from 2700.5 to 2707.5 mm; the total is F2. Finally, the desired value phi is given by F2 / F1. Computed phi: 3.14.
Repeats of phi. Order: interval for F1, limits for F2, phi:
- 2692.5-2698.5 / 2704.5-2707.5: 0.44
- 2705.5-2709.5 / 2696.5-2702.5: 1.65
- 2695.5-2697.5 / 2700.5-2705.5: 2.35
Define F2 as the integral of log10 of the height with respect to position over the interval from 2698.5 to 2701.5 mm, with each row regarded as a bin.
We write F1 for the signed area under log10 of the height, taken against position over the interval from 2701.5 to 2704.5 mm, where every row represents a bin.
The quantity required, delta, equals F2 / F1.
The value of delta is 1.02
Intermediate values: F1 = 4.95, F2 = 5.05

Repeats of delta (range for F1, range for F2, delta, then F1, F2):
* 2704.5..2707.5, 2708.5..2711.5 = 1.00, 4.90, 4.89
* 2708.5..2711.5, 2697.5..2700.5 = 1.03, 4.89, 5.04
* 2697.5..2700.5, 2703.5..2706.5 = 0.98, 5.04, 4.93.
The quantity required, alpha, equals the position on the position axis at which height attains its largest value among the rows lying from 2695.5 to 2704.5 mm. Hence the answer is 2699 mm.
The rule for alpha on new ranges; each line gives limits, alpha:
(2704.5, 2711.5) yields 2705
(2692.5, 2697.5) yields 2694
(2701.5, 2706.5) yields 2702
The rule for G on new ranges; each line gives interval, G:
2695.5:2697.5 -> 1.68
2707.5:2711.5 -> 1.63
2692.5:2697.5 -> 1.69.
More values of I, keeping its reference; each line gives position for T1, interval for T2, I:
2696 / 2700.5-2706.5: 1.00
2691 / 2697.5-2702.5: 4.52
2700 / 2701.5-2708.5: 1.11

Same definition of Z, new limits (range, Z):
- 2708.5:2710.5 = 3684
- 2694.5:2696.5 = 4812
